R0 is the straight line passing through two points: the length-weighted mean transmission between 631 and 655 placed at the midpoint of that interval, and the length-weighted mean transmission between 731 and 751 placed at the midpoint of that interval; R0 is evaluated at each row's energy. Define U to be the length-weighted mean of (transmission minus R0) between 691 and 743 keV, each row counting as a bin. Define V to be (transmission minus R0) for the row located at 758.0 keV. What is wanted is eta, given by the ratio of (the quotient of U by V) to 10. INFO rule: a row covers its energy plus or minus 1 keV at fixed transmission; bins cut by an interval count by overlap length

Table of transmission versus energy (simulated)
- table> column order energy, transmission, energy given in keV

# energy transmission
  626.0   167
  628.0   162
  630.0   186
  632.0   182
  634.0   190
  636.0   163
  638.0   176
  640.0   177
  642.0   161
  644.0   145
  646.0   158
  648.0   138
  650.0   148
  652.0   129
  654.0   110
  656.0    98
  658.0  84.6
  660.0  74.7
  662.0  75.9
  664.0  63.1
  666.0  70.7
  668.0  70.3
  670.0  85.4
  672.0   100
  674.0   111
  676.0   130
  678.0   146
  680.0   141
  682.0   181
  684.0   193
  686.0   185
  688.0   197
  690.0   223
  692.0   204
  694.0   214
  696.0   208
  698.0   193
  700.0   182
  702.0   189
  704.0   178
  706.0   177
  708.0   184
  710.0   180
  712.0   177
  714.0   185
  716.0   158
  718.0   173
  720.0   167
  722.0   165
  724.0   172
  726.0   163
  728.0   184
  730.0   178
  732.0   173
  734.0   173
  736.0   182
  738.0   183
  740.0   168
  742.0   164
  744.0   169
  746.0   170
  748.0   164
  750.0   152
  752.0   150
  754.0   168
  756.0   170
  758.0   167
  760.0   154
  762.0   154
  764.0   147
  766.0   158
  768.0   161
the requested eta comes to -0.26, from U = 13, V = -5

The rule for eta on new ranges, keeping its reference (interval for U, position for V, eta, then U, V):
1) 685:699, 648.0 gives -0.21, 40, -19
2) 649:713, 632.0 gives -0.05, -15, 27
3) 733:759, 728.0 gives -0.02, -3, 16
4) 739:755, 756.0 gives 0.41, -7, -2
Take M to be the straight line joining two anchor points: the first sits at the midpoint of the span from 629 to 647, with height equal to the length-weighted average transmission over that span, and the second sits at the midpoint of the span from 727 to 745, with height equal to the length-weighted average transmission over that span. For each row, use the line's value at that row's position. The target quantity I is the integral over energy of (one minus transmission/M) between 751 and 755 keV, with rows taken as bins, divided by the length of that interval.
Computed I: 0.09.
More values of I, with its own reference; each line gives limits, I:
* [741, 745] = 0.05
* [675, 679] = 0.20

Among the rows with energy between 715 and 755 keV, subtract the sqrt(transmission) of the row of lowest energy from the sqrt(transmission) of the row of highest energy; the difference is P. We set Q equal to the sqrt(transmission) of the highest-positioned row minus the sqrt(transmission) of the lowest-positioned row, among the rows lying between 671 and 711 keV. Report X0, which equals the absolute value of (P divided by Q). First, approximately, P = 0.4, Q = 3.4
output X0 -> 0.1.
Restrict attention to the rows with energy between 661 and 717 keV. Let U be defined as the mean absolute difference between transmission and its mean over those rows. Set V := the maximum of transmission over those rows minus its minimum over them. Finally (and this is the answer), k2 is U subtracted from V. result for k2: 119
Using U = 41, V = 160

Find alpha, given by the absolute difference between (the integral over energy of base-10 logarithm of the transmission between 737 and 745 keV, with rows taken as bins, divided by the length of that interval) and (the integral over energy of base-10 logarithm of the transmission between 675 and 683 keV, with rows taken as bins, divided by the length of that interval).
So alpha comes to 0.06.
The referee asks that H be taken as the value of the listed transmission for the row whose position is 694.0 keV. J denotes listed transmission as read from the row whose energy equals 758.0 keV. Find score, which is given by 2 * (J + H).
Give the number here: 762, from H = 214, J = 167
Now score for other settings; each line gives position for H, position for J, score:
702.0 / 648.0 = 654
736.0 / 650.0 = 660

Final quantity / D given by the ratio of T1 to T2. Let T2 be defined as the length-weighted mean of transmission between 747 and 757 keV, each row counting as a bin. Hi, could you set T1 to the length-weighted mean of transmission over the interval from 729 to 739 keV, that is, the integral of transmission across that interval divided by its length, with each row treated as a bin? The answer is 1.1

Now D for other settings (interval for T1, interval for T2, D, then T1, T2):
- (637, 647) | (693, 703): 0.8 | 163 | 197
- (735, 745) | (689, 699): 0.8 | 173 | 208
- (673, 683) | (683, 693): 0.7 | 142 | 200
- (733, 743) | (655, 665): 2.2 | 174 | 79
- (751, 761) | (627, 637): 0.9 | 162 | 177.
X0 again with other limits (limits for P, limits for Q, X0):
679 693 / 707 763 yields 2.1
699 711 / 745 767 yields 0.2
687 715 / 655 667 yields 0.3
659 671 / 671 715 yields 0.2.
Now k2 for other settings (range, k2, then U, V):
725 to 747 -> 15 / 6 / 21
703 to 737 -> 21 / 6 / 27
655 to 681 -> 60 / 23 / 83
